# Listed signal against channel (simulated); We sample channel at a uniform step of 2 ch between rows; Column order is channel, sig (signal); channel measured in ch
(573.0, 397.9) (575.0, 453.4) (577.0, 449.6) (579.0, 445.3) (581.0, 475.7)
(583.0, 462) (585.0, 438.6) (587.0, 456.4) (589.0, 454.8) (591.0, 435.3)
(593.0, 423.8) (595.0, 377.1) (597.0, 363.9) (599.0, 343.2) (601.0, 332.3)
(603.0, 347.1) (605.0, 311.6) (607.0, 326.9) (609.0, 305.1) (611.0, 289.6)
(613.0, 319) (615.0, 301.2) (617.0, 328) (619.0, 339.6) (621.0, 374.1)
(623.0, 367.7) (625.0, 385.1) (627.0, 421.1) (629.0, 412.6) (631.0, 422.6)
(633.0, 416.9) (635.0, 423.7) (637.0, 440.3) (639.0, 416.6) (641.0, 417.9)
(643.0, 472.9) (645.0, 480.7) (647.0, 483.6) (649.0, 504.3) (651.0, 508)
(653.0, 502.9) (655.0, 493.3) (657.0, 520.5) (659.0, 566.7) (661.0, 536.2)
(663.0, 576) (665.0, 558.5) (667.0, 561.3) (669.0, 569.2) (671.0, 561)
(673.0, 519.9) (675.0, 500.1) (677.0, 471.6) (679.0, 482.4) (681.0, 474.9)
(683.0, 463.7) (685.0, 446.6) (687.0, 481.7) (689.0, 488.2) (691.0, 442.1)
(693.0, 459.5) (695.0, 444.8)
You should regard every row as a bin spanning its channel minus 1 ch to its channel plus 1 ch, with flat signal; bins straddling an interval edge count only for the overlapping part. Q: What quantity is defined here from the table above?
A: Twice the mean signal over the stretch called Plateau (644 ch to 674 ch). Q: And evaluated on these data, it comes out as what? 1059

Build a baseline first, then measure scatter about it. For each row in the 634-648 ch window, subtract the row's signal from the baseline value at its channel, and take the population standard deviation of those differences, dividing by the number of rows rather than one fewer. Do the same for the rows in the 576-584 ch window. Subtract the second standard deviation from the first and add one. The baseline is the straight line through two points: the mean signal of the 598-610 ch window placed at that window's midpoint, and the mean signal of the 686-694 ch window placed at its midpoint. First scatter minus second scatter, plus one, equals 14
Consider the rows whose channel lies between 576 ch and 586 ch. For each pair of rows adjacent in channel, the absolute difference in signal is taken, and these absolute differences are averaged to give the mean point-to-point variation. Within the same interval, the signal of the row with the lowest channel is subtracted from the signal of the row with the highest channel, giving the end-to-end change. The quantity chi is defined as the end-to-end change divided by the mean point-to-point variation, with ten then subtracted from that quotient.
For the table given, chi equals -10.6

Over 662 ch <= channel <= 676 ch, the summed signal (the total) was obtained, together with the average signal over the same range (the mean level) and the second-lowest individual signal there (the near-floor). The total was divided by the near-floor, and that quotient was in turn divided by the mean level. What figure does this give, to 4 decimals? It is 0.0135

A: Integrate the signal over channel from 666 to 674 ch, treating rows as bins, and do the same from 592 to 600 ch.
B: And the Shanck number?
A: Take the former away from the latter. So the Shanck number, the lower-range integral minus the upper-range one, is -1407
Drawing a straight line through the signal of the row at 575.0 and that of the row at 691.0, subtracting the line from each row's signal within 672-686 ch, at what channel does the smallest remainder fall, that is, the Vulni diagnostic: 685.0 ch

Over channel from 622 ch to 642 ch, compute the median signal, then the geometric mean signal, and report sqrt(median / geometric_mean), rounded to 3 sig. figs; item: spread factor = 1.01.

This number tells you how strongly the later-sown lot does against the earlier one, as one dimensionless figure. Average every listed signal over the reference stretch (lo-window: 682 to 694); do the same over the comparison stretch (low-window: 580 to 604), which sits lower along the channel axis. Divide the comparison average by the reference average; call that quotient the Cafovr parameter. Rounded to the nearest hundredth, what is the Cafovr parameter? 0.88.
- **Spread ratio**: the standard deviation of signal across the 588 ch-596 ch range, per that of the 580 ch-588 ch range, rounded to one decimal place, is 2.1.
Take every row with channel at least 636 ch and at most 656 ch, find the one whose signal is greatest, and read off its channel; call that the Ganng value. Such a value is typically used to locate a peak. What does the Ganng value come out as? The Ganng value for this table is 651.0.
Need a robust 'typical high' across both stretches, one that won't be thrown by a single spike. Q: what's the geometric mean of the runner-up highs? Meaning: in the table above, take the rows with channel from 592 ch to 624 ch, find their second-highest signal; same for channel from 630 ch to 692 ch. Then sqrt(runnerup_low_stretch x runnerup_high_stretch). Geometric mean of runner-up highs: 463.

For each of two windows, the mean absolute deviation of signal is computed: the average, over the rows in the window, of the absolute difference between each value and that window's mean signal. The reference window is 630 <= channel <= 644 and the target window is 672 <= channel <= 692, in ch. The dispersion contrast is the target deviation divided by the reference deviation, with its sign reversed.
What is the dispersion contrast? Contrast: -1.1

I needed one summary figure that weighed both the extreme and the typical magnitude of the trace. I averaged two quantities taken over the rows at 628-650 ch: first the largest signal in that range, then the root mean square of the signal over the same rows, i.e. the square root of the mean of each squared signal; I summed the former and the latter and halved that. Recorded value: 475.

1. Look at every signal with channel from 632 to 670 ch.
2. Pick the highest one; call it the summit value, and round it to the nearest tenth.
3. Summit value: 576.0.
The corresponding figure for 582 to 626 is 462.0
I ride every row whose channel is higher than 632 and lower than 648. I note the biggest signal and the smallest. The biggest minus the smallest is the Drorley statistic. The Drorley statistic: 67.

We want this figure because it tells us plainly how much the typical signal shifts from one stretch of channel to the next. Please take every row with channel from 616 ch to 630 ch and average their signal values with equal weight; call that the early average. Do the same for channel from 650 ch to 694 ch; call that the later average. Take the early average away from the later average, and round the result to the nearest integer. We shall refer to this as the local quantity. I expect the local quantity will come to 133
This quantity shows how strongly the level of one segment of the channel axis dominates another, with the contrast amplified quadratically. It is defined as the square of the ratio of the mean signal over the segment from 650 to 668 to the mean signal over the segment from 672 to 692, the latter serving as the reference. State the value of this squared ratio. 1.26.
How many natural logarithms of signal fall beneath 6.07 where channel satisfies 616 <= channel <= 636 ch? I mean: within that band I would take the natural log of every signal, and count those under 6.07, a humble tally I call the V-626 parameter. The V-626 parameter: 10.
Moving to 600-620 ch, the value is 10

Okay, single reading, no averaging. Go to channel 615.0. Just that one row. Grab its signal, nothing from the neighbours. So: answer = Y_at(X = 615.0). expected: 301.2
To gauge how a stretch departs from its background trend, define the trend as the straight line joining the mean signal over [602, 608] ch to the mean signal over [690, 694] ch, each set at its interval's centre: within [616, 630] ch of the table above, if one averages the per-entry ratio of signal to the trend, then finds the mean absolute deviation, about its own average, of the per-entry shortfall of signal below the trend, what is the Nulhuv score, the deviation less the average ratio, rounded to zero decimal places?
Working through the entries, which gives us 21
